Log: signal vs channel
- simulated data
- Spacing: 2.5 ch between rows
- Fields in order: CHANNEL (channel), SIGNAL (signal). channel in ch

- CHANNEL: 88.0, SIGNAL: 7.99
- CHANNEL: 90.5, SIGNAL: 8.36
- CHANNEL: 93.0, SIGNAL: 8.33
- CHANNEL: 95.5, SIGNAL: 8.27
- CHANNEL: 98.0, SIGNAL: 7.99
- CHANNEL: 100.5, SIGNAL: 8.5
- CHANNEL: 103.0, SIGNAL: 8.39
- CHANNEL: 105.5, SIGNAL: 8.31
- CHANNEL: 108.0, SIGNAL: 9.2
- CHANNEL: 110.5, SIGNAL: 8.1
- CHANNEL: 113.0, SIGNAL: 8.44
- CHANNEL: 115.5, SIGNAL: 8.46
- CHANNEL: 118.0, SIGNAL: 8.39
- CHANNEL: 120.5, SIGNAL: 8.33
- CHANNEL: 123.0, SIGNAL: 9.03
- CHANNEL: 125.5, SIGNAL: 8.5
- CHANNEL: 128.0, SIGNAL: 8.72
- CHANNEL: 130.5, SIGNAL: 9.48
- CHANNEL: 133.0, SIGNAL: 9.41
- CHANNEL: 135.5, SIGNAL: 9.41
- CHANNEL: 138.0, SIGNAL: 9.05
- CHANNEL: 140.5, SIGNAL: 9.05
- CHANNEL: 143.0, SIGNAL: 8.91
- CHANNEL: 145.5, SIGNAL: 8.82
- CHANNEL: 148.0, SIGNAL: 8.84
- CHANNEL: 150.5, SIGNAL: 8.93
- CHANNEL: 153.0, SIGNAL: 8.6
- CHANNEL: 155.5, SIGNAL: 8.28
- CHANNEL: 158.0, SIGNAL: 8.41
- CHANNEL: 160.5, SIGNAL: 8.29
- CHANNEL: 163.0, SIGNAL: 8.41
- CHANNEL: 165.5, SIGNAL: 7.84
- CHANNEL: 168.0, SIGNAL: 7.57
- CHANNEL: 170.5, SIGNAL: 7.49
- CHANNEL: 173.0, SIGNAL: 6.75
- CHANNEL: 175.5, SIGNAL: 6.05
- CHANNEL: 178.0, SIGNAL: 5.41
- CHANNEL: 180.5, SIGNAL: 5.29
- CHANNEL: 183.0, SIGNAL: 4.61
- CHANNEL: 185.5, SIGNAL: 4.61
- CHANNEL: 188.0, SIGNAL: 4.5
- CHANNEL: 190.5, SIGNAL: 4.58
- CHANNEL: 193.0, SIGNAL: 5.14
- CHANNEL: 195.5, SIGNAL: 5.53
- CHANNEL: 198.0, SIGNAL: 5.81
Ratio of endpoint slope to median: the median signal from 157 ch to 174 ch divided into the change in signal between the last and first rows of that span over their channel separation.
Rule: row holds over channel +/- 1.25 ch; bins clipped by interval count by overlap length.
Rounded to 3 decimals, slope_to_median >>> -0.014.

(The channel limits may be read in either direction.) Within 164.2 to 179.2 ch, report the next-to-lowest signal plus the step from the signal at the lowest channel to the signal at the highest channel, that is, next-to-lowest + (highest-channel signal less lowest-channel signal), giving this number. 3.62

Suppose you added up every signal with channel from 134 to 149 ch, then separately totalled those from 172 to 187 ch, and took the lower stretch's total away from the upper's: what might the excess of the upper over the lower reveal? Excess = -21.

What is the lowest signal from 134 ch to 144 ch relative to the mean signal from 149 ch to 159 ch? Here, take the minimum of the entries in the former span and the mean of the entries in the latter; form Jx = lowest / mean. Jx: 1.0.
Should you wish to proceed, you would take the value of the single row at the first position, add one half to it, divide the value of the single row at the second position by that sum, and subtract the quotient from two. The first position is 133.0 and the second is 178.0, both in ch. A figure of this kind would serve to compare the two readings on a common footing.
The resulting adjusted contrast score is 1.5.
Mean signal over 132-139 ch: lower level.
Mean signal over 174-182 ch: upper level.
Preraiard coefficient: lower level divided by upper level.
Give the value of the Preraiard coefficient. 1.66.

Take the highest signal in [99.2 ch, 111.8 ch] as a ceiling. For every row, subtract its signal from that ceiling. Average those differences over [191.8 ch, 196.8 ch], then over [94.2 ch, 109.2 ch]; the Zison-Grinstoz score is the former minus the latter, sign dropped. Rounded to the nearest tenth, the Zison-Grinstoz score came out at 3.1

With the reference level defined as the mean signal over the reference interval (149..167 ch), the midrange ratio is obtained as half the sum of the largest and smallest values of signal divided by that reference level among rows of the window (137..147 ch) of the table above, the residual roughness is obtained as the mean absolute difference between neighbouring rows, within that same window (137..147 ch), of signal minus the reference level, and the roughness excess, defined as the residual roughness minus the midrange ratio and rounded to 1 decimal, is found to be -1.0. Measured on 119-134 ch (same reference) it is -0.6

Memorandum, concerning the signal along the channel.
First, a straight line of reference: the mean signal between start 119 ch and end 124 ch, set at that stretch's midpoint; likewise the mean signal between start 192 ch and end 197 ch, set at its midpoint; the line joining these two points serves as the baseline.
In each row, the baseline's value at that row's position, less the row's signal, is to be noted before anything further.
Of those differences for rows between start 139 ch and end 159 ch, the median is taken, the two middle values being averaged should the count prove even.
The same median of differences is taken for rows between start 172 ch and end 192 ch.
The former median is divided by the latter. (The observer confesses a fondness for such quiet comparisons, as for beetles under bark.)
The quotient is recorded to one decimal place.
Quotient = -1.6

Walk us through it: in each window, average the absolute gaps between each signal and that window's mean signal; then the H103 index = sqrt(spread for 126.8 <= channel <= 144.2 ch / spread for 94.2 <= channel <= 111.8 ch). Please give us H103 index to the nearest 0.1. 1.0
